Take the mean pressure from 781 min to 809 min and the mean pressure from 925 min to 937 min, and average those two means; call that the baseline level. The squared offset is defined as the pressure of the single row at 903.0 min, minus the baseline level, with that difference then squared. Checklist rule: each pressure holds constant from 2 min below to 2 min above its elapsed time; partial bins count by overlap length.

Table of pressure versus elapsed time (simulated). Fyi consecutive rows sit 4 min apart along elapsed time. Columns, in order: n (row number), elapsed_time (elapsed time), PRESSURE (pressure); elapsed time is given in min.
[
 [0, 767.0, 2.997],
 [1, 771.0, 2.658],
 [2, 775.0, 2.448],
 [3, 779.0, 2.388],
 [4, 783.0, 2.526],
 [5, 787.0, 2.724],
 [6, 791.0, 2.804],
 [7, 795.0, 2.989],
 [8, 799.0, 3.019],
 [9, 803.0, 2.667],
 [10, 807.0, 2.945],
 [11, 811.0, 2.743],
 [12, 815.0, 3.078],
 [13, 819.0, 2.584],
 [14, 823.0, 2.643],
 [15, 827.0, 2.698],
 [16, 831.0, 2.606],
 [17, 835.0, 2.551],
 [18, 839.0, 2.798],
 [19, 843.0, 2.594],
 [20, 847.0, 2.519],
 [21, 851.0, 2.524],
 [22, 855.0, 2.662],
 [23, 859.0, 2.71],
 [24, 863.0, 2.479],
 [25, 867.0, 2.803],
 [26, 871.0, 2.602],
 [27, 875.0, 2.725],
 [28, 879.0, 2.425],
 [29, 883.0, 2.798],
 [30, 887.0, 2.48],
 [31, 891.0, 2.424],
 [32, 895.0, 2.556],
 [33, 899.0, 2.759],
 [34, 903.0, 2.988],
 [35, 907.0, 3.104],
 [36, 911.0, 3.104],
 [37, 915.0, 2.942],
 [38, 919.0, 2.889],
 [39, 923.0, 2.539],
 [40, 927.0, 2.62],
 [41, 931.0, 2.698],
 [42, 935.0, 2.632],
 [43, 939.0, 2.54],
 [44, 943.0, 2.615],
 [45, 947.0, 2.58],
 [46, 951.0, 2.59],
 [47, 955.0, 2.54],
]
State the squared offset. 0.07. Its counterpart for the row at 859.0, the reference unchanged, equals 0.00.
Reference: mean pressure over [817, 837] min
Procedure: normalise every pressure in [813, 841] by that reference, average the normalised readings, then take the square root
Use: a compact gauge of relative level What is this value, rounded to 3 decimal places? 1.017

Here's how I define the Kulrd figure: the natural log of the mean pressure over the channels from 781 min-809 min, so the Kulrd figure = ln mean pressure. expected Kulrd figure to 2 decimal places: 1.03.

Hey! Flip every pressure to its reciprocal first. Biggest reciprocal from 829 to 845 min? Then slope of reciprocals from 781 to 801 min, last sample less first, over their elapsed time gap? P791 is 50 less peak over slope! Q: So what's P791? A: 147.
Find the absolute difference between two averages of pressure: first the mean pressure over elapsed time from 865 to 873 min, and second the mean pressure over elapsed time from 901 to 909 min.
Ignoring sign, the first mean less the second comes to 0.34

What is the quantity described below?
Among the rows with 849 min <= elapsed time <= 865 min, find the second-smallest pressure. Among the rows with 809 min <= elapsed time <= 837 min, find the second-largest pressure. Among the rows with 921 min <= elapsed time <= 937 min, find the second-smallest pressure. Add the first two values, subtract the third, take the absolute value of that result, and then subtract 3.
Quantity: -0.35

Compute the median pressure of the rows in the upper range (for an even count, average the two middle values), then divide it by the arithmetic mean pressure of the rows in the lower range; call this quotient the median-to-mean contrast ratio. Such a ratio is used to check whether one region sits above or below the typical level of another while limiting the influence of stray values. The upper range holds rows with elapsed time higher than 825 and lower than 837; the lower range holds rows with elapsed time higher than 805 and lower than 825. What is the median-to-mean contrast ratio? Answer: 0.93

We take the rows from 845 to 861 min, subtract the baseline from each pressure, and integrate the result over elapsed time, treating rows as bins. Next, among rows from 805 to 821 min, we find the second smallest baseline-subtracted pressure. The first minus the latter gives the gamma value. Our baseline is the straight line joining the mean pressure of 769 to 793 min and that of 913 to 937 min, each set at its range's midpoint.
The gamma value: -1.0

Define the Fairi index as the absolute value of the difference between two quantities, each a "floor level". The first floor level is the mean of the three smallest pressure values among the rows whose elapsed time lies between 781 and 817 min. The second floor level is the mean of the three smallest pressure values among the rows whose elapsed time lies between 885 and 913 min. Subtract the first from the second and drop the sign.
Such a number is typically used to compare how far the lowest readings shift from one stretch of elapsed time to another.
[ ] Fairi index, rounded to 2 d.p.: 0.15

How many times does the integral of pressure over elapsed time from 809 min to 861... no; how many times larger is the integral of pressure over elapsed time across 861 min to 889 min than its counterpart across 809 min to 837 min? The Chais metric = 0.97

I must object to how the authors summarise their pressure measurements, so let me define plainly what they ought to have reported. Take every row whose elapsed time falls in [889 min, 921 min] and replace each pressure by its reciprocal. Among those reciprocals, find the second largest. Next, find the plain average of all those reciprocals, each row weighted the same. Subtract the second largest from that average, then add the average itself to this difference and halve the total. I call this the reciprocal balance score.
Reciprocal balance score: 0.158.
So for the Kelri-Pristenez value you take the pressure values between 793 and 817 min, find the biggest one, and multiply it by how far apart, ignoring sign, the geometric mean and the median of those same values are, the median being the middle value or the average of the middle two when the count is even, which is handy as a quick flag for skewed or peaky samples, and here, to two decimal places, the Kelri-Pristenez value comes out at 0.20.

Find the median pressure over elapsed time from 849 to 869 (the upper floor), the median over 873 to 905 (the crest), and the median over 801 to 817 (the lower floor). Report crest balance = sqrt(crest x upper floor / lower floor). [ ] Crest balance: 1.57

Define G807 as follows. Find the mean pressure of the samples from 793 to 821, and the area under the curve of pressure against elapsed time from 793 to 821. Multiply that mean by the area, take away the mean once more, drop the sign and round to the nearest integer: 226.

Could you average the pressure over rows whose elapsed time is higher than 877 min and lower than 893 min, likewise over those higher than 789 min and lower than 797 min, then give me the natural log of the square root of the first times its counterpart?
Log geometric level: 1.00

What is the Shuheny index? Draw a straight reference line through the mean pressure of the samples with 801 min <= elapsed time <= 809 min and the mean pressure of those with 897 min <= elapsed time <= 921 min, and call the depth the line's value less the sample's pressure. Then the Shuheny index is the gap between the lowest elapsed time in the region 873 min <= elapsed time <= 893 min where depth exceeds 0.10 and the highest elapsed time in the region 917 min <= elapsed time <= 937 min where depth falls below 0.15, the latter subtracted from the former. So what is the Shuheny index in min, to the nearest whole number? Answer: -44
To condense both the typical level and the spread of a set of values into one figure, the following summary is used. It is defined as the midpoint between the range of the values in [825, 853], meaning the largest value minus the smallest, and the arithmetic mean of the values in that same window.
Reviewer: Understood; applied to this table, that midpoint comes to 1.45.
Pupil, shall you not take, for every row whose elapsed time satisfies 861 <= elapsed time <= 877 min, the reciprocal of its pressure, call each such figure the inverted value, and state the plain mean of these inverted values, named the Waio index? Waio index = 0.378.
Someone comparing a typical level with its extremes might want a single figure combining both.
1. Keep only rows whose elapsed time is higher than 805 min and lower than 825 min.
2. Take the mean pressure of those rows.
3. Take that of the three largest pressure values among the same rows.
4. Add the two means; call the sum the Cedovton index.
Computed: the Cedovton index 5.7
